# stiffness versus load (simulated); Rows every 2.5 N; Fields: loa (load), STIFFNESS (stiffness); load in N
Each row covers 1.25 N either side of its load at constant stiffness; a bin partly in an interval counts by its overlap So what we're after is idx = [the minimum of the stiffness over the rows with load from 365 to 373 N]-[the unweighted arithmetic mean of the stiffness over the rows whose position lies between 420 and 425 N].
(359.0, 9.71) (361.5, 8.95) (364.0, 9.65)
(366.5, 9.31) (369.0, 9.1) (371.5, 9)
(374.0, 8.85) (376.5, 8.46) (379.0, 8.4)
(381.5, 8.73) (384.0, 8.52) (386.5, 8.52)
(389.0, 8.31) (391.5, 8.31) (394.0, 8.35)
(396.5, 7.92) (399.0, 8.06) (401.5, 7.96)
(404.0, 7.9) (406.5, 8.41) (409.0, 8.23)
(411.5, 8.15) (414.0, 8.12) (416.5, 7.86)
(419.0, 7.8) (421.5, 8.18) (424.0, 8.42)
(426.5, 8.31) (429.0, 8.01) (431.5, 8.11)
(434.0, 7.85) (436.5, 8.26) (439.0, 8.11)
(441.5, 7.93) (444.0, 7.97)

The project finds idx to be 0.7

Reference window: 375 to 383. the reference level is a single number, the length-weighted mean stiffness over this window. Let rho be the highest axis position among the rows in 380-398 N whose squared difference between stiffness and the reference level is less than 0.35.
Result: 394.0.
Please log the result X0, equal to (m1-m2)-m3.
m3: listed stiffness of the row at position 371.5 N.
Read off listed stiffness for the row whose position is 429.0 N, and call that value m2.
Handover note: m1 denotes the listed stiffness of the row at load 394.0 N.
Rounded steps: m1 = 8.35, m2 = 8.01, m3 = 9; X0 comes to -8.7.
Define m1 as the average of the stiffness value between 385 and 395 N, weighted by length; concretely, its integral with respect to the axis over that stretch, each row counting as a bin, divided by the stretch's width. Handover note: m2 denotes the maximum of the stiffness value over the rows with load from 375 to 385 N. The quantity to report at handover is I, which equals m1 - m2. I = -0.35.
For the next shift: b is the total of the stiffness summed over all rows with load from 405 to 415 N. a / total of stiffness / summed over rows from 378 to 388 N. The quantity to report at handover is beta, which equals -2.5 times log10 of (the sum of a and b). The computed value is -4.57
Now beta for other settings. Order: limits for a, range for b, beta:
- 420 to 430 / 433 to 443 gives -4.53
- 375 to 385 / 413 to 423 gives -4.55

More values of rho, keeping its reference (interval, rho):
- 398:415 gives 414.0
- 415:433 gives 431.5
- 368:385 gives 384.0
